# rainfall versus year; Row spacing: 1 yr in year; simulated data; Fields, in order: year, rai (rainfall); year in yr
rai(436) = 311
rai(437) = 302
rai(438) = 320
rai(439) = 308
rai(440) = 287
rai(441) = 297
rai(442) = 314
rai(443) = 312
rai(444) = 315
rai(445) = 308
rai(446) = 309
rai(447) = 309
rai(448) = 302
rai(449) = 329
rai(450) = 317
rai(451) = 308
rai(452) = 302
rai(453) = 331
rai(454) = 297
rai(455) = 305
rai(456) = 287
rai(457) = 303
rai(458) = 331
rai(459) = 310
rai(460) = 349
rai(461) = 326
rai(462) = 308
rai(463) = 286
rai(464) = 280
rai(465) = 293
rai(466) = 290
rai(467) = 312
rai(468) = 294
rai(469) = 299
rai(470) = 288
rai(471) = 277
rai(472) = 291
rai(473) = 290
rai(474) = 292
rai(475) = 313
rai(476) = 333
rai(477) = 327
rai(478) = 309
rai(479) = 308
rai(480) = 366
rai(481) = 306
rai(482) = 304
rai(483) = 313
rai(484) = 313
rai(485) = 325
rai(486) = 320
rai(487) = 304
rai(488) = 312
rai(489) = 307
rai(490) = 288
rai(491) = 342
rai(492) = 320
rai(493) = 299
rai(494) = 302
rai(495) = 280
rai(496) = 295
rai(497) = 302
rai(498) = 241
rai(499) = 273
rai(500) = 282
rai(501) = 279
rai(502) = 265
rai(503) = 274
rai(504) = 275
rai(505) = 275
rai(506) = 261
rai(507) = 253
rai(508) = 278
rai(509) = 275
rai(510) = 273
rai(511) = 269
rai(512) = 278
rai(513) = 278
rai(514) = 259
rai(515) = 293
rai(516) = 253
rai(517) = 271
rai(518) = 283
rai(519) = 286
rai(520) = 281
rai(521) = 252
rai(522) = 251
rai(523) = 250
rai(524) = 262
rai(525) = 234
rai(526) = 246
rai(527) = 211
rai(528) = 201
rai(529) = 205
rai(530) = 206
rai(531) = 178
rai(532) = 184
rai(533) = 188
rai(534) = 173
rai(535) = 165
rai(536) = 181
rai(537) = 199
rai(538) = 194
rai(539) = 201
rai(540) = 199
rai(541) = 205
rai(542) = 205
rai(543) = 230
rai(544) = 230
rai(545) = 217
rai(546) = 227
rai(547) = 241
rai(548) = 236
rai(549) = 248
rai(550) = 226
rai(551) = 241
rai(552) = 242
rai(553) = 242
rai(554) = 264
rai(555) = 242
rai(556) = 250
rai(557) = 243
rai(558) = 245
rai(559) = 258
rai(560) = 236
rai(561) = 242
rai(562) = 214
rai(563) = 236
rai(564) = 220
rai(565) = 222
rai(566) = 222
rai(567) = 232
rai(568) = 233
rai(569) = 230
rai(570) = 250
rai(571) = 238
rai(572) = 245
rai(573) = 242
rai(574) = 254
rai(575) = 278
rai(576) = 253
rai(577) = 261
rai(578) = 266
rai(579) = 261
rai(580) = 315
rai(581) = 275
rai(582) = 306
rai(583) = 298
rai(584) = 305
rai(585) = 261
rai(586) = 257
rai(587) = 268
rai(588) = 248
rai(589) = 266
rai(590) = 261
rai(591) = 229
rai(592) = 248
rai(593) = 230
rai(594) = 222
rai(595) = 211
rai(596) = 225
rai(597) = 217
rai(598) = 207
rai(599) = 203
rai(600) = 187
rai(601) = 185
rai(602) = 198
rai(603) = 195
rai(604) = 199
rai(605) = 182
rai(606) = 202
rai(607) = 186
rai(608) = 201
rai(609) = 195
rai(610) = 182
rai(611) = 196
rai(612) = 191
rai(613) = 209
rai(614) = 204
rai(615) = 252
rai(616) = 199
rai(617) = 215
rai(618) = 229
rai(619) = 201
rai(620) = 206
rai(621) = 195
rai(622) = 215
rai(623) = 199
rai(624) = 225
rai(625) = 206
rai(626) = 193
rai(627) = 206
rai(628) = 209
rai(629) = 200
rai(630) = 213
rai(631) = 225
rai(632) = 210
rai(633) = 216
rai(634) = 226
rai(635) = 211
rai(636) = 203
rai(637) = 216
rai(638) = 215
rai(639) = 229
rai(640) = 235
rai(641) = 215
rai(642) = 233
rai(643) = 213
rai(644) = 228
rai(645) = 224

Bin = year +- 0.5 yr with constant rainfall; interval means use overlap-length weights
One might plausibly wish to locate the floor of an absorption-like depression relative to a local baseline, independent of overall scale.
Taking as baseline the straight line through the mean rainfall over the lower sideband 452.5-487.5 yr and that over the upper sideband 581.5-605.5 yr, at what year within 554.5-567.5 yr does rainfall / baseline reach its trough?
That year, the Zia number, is 562 yr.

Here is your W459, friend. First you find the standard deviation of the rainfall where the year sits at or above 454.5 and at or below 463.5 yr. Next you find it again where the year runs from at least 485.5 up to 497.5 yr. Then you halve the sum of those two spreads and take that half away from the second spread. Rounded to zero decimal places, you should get -2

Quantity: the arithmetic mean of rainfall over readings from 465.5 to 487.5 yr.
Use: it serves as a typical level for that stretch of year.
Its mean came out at 308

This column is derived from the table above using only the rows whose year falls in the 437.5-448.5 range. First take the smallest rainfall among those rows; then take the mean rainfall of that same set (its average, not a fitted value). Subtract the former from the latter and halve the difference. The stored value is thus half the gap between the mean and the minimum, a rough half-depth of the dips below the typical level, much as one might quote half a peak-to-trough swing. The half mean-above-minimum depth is 10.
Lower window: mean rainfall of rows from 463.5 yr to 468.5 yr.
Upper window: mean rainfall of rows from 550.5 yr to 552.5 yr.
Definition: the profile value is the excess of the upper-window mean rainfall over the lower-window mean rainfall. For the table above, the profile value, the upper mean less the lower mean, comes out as -52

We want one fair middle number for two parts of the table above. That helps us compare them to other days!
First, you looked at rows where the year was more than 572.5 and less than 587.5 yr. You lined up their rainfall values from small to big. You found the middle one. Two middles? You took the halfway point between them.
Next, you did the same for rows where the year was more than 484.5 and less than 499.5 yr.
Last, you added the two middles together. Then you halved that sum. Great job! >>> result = 284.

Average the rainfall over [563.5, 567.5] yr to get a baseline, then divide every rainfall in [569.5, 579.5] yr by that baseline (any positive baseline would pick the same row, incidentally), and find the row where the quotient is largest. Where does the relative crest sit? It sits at 575 yr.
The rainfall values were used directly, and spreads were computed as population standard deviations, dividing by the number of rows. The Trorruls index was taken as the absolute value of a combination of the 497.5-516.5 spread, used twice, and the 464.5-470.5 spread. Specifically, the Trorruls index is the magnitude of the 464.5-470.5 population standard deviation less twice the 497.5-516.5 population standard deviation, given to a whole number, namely 16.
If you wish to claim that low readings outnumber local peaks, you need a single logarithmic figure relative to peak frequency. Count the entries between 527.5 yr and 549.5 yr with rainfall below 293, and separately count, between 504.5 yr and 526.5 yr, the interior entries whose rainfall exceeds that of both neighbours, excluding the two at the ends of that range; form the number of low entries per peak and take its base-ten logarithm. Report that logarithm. 0.740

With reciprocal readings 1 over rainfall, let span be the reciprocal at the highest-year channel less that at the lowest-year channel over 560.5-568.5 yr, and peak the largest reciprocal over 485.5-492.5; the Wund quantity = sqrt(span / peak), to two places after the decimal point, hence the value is 0.21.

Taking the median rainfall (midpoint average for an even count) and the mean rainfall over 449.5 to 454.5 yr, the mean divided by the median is 1.010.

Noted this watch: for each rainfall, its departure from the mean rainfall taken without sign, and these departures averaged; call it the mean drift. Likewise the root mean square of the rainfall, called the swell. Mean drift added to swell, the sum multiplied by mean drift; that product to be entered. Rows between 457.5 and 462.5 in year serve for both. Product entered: 4270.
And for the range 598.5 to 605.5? 1378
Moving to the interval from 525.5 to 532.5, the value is 3158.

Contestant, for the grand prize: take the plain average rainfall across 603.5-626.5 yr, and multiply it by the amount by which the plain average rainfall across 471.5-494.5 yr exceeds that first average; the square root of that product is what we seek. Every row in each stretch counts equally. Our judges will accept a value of 149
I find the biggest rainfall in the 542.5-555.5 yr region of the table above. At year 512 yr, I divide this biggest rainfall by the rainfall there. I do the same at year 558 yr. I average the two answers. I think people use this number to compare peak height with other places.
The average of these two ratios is 1.01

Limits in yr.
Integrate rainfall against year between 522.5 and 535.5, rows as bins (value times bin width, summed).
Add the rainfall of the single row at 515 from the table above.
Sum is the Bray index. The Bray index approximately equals 2996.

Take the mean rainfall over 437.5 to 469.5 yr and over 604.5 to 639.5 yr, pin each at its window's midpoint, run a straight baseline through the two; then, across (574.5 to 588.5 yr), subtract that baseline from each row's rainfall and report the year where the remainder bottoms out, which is 576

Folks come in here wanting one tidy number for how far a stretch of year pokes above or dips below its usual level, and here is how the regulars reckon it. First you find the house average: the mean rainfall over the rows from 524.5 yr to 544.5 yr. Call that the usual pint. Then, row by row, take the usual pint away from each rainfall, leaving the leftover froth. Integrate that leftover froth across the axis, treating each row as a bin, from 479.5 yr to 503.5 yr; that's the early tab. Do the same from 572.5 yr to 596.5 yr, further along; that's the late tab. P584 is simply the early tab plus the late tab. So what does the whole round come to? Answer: 3768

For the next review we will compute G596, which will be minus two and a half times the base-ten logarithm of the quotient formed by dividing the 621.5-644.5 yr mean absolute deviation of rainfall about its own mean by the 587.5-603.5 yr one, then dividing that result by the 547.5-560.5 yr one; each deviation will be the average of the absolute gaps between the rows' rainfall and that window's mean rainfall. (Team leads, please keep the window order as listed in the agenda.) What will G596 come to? 3.01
